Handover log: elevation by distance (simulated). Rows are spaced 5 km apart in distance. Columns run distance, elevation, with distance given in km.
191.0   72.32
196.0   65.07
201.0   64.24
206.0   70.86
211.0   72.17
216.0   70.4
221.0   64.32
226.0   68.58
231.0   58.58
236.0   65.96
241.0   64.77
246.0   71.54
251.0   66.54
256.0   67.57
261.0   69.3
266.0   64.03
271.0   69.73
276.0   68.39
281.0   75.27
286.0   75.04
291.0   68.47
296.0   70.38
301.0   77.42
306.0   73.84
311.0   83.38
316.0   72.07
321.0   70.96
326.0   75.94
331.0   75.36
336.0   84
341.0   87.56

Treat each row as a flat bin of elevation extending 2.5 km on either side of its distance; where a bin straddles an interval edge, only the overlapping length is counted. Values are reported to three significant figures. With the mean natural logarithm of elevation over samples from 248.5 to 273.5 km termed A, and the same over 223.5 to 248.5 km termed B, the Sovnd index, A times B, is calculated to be 17.6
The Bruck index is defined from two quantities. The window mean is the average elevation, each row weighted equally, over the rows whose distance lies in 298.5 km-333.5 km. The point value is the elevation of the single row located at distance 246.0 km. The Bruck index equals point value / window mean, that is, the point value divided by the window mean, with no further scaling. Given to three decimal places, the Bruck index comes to 0.947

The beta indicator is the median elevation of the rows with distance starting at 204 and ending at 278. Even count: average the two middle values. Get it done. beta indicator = 68.4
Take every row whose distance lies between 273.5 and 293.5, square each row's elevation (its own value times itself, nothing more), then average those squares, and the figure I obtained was 5165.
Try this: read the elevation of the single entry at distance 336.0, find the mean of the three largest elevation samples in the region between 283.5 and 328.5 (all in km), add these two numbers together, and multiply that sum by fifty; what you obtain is 8146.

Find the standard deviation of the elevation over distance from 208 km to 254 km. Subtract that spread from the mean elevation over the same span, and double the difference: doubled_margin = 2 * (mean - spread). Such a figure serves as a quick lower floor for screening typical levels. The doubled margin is 126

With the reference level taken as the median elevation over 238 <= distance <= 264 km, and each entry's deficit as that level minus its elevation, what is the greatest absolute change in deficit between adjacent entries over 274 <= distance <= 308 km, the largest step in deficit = 7.0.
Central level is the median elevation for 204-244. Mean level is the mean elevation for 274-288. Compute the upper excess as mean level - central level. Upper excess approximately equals 6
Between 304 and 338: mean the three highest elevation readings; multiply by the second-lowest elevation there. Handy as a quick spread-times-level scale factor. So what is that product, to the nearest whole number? 5845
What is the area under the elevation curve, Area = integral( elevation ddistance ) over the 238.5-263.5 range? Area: 1699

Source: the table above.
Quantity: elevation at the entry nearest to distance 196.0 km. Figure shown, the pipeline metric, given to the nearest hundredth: 65.07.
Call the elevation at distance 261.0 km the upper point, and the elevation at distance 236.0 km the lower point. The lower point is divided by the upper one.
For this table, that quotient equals 0.95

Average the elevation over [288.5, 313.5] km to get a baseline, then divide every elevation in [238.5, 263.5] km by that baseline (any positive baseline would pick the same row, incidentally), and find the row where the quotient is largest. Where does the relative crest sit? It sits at 246.0 km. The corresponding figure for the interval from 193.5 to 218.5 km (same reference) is 211.0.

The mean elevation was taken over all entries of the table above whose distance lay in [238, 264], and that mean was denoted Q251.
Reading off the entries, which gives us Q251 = 68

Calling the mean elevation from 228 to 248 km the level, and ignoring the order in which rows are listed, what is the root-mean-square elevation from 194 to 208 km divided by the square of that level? 0.0157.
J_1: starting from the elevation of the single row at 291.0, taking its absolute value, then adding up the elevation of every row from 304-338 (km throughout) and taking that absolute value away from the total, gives 467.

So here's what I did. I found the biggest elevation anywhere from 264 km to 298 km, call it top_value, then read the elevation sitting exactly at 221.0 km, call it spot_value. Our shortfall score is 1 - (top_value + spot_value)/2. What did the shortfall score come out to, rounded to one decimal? -68.8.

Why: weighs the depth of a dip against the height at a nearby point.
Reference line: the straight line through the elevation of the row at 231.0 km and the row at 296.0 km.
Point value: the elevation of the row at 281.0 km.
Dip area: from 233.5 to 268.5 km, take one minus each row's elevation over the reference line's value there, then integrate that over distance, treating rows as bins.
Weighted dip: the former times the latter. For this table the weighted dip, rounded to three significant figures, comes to -210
